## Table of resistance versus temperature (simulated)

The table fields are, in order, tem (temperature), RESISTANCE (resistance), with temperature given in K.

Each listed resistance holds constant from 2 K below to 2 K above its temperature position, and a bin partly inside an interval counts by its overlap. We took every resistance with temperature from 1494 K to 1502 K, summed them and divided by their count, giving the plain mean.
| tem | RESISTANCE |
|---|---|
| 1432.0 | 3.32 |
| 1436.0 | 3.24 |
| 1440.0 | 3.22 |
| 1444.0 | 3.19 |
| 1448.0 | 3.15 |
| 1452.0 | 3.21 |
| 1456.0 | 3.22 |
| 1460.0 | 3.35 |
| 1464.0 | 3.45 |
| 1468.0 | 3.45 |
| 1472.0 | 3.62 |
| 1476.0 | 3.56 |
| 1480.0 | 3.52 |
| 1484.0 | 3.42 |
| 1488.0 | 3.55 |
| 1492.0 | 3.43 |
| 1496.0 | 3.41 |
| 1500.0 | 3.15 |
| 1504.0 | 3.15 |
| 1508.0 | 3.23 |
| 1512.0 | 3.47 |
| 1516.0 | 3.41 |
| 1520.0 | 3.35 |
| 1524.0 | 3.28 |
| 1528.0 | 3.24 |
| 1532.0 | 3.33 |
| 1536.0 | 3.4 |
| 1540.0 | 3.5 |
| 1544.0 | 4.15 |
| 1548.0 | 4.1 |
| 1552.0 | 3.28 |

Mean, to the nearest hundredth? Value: 3.28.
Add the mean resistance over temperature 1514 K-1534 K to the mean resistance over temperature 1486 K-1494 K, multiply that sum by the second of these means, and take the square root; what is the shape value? 4.88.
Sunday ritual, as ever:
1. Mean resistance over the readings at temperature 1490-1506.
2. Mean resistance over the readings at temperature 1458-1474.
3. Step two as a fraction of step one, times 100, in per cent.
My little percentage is 106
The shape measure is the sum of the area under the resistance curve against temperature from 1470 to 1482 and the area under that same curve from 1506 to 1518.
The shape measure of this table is 83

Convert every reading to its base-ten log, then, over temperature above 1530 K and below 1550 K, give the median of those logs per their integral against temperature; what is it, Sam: 0.0481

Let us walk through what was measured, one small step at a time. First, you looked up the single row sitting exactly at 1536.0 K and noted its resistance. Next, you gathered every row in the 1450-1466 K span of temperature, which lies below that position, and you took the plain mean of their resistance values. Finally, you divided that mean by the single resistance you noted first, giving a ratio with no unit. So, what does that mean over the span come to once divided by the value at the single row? 0.97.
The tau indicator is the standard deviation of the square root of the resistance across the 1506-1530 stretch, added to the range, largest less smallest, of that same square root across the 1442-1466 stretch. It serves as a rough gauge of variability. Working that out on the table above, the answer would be 0.11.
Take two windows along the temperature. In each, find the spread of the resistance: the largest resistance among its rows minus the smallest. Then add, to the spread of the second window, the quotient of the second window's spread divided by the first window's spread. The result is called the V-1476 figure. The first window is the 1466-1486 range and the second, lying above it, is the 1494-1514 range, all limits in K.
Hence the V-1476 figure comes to 1.9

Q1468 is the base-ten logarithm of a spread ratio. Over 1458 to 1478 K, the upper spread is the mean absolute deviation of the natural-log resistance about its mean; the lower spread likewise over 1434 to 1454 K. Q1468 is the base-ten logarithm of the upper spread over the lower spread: 0.47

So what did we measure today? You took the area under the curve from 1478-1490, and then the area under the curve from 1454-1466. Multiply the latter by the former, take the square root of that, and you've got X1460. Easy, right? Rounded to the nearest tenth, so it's 41.0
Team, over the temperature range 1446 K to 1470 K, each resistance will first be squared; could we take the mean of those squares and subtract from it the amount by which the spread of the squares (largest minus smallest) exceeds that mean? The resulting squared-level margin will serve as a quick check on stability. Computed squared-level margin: 19.89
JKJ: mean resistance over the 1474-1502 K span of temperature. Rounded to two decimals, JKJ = 3.43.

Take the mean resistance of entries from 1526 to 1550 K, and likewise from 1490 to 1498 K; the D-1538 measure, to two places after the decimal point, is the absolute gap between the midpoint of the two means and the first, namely 0.10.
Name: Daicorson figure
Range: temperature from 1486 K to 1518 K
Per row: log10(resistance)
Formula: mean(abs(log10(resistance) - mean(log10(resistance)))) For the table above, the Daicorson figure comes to 0.0170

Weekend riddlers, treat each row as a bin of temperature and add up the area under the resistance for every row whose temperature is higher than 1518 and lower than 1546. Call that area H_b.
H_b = 97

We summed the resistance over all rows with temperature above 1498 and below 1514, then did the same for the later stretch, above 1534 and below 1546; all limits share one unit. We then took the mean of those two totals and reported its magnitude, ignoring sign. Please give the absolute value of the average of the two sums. 12.0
